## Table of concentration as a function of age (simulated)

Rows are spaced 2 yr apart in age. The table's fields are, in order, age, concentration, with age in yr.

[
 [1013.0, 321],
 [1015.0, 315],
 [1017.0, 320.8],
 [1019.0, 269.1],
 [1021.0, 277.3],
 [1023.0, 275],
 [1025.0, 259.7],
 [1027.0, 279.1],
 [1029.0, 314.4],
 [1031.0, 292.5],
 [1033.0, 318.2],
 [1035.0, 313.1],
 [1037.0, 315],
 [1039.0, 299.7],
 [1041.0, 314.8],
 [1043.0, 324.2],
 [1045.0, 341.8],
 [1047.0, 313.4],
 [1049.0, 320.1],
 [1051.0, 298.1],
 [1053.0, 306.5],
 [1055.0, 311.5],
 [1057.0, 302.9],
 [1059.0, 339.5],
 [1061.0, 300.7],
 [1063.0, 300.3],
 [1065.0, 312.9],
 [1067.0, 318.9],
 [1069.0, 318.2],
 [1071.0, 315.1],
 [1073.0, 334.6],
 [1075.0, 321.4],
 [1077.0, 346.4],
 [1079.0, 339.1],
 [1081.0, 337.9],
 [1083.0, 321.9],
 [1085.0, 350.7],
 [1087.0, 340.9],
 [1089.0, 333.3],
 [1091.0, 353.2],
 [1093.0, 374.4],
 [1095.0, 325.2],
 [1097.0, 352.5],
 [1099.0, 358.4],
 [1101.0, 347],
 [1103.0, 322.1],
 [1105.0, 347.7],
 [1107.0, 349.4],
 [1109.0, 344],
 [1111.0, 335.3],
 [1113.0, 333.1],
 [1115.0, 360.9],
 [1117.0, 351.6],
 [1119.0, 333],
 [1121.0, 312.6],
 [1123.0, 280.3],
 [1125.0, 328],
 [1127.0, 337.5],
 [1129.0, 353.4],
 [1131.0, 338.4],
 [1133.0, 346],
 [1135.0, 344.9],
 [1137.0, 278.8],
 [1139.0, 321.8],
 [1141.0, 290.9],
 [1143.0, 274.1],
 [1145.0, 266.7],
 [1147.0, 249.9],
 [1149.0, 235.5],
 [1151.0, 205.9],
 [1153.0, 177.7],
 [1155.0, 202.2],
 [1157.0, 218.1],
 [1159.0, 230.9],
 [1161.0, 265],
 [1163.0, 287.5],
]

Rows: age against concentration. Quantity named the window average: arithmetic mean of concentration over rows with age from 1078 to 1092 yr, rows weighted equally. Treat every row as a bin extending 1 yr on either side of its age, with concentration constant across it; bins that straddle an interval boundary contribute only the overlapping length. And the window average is 340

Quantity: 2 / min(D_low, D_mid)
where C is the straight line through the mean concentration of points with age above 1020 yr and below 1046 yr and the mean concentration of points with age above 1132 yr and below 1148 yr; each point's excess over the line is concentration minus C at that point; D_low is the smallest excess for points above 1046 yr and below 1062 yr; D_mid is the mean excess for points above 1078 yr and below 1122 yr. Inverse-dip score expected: -0.7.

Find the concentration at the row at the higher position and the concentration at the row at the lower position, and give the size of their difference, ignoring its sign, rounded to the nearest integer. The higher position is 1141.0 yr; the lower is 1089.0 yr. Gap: 42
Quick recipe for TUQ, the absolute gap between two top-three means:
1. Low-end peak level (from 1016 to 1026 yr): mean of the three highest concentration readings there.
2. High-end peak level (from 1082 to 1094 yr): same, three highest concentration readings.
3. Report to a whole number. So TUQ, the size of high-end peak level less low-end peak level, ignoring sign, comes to 68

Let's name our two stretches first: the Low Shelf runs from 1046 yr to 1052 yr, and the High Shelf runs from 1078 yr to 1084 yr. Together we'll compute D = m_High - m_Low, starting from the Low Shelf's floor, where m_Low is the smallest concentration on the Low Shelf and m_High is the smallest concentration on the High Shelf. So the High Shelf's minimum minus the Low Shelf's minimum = 24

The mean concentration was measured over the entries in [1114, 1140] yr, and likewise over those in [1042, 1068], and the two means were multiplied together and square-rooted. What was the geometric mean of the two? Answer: 322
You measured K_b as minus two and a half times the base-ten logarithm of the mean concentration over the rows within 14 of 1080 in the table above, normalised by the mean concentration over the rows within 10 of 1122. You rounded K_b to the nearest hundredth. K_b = -0.01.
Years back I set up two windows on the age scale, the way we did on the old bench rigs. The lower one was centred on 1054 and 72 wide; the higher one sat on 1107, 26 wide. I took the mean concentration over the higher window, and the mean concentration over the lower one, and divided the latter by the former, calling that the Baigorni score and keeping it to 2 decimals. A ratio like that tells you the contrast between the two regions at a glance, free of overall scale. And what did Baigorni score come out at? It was 0.91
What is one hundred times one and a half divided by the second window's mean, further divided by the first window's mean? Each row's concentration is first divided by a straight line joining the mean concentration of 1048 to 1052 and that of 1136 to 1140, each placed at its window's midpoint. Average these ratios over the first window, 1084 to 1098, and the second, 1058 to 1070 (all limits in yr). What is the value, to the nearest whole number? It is 129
